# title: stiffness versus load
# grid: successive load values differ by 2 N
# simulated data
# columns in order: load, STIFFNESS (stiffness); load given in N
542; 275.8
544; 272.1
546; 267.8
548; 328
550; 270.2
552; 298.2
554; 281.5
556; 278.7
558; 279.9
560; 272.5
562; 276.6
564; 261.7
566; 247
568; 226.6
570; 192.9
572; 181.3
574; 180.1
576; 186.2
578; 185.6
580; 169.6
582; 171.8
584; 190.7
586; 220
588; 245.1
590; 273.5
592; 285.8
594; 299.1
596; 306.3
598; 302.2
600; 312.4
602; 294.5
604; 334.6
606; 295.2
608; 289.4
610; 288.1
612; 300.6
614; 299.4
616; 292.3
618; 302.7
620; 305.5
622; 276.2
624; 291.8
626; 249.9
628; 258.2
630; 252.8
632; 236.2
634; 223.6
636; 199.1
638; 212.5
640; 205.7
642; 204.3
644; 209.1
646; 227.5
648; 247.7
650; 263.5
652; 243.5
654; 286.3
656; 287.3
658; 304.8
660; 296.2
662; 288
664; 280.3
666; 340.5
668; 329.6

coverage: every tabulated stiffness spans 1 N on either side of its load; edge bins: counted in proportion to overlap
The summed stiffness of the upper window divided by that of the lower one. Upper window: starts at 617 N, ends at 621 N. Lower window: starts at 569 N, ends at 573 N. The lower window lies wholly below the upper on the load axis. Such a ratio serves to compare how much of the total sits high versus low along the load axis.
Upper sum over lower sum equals 1.6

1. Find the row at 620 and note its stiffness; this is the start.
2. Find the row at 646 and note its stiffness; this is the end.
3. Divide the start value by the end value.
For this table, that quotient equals 1.34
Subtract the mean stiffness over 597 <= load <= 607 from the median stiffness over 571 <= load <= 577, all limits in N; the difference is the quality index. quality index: -126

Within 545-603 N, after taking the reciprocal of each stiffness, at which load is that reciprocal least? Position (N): 548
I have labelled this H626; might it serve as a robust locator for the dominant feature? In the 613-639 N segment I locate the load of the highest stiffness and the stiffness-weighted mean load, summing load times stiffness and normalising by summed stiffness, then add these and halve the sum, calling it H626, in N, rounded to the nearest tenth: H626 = 622.5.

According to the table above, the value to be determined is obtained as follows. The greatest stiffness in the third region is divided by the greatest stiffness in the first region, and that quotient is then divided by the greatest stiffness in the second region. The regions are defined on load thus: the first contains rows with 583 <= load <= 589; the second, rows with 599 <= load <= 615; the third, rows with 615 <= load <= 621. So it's 0.0037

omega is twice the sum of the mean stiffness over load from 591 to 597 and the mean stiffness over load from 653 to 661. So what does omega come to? 1181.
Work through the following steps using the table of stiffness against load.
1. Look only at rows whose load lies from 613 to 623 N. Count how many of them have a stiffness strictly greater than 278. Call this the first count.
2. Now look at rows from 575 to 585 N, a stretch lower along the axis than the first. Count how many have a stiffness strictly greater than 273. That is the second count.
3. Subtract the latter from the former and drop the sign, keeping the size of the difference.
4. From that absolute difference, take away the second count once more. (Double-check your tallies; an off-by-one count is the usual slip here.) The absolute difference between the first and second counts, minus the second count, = 4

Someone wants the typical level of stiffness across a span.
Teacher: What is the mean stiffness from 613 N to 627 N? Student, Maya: 288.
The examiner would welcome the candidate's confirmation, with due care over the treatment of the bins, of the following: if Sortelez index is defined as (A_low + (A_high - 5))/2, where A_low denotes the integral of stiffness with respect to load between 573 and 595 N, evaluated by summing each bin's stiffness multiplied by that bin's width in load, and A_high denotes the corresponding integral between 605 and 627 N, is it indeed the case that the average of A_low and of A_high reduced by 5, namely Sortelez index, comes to 5596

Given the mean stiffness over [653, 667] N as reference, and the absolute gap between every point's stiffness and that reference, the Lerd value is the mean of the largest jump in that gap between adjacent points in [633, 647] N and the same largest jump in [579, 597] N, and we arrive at 26.9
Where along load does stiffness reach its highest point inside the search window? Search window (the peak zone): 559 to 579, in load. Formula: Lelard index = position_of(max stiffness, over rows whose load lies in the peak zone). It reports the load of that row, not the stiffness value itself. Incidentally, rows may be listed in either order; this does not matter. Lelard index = 562 N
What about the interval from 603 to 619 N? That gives 604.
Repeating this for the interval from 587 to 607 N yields 604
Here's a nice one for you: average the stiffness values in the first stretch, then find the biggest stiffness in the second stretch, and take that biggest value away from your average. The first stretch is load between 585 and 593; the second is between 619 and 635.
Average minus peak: -49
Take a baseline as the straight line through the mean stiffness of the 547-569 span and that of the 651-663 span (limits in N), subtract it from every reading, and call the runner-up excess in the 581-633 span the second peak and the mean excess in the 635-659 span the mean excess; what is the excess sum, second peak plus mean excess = -9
